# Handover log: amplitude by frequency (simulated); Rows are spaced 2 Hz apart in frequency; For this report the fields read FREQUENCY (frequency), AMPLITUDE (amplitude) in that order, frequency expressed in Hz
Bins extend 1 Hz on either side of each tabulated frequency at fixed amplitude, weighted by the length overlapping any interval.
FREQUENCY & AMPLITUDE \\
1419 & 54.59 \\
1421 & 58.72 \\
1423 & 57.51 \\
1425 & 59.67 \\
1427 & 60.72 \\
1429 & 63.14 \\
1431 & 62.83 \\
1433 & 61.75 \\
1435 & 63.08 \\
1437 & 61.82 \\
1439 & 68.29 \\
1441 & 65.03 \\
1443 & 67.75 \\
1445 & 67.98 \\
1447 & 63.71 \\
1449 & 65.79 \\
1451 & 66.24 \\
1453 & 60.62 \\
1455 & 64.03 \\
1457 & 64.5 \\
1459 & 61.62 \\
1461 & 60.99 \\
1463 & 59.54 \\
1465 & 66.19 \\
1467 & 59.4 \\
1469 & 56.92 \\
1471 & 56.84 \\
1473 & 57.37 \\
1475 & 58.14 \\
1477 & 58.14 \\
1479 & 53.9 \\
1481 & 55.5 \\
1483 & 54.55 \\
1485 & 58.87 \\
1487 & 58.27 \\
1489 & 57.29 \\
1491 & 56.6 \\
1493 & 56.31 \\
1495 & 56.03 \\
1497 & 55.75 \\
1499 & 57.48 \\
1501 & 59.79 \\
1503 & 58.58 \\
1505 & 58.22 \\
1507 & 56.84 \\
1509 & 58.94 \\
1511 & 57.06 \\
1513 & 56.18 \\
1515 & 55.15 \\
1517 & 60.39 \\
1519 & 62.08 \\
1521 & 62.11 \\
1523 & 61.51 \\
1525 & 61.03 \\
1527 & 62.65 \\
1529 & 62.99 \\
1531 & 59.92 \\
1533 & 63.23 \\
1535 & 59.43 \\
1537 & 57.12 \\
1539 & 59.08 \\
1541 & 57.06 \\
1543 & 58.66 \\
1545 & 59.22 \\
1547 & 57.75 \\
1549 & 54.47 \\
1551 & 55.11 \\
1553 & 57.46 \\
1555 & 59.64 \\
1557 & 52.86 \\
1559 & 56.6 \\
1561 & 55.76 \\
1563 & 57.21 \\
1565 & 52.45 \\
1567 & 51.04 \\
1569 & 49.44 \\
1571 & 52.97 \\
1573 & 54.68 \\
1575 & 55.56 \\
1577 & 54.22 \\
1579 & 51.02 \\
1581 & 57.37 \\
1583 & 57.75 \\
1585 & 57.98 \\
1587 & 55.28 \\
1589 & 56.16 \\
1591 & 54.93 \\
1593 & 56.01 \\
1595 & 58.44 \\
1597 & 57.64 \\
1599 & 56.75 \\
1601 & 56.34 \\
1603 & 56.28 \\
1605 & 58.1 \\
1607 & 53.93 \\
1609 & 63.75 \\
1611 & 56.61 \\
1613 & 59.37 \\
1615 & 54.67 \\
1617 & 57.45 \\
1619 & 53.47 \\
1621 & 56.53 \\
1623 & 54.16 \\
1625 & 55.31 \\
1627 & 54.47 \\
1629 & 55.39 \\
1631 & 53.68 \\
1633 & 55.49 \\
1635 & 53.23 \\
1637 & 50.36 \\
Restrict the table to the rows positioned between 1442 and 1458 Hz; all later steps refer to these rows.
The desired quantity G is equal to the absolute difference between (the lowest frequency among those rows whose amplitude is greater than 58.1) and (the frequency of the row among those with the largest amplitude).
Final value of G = 2 Hz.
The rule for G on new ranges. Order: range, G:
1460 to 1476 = 4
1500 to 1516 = 0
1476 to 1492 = 8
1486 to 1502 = 14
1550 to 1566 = 0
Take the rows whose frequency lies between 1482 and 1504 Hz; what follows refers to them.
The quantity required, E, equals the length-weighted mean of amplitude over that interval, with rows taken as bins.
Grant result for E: 57.2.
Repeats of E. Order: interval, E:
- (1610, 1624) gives 56.0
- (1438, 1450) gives 66.4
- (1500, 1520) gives 58.3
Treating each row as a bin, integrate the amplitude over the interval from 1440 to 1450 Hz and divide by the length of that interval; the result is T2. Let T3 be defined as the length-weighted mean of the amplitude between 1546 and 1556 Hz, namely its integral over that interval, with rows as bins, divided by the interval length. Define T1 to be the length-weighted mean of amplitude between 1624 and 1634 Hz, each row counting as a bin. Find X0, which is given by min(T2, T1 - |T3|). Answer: -2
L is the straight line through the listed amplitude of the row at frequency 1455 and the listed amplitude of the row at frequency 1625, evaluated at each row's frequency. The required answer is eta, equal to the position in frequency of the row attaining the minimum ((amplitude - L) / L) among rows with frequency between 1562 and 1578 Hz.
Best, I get 1569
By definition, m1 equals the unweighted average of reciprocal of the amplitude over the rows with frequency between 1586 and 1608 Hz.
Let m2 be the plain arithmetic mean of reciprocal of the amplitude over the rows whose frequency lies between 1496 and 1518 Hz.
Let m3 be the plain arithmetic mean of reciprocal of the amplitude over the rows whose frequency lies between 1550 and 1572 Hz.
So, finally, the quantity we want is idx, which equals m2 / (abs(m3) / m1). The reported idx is 0.0168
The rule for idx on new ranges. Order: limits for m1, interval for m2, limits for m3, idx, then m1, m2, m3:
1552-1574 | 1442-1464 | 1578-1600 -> 0.0162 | 0.0184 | 0.0157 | 0.0178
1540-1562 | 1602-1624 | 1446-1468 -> 0.0196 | 0.0176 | 0.0177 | 0.0159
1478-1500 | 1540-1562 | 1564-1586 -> 0.0169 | 0.0177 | 0.0176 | 0.0186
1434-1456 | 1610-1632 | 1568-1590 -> 0.0152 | 0.0154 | 0.0180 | 0.0183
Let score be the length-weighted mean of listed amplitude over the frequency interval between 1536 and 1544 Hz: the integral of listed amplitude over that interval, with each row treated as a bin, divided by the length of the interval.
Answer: 58.0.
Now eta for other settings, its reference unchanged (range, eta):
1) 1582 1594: 1591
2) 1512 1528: 1515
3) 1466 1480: 1479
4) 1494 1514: 1497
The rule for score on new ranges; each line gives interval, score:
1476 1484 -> 55.5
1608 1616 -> 58.6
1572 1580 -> 53.9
